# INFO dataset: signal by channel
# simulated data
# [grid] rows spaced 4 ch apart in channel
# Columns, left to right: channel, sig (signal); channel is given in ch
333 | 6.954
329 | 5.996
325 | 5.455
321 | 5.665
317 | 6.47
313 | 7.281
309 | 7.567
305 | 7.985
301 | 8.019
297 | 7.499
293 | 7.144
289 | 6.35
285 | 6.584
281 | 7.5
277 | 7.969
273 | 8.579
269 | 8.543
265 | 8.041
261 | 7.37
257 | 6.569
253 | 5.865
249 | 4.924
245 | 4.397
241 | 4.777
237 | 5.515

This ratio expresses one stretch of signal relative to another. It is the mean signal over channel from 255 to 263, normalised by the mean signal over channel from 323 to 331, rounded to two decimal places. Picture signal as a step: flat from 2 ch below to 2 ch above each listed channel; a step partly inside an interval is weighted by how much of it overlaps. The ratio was 1.22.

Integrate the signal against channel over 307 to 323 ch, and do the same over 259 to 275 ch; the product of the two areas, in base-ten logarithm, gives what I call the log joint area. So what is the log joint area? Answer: 4.148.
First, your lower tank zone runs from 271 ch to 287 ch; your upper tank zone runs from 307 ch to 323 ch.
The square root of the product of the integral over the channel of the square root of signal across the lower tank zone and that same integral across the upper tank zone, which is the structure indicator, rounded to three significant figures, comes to 42.8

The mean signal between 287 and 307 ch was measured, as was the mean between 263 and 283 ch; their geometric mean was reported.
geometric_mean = 7.8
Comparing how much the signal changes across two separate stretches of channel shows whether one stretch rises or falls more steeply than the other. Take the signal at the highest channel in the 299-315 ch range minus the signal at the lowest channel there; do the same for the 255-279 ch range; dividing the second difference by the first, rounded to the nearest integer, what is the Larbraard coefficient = -2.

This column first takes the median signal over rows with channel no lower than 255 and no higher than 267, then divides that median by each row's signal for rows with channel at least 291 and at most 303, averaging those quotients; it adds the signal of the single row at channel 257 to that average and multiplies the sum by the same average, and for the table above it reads 7.4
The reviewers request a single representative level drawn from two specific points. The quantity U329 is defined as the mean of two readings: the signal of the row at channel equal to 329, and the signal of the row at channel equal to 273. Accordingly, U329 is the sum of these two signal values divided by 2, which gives 7.3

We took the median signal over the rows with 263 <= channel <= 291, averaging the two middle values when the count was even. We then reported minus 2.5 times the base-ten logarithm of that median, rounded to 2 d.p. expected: -2.25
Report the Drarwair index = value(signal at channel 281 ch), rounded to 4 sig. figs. 7.500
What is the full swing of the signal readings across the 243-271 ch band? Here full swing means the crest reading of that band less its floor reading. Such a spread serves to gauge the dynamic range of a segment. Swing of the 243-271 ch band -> 4.1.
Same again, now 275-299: 1.6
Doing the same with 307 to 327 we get 2.1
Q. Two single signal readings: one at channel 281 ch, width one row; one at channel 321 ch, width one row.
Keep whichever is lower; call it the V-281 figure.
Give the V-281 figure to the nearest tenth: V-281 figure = 5.7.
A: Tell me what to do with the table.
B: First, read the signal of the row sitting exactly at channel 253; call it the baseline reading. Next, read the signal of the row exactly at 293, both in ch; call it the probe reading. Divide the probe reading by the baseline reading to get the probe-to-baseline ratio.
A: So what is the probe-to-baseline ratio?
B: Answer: 1.22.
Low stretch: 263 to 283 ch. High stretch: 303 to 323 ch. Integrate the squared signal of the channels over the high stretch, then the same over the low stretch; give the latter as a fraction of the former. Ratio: 1.3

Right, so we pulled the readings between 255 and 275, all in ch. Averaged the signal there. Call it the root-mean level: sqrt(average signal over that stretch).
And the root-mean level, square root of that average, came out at 2.80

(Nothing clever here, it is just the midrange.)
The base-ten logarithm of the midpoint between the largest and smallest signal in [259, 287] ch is 0.880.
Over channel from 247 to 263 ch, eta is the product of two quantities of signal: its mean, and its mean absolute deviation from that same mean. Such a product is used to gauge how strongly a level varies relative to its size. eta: 4.9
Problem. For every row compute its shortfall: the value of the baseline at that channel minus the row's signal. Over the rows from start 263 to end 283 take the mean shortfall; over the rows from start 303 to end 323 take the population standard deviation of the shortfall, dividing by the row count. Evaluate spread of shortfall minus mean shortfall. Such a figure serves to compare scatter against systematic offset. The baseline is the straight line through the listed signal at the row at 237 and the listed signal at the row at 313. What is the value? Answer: 2.7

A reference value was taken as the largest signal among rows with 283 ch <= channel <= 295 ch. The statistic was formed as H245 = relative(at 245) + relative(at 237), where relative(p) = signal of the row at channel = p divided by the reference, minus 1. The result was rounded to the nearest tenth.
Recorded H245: -0.6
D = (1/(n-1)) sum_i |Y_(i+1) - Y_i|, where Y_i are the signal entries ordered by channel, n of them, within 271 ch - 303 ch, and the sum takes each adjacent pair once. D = 0.56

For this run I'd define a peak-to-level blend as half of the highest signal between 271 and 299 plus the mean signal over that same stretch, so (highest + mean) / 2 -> 8.0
